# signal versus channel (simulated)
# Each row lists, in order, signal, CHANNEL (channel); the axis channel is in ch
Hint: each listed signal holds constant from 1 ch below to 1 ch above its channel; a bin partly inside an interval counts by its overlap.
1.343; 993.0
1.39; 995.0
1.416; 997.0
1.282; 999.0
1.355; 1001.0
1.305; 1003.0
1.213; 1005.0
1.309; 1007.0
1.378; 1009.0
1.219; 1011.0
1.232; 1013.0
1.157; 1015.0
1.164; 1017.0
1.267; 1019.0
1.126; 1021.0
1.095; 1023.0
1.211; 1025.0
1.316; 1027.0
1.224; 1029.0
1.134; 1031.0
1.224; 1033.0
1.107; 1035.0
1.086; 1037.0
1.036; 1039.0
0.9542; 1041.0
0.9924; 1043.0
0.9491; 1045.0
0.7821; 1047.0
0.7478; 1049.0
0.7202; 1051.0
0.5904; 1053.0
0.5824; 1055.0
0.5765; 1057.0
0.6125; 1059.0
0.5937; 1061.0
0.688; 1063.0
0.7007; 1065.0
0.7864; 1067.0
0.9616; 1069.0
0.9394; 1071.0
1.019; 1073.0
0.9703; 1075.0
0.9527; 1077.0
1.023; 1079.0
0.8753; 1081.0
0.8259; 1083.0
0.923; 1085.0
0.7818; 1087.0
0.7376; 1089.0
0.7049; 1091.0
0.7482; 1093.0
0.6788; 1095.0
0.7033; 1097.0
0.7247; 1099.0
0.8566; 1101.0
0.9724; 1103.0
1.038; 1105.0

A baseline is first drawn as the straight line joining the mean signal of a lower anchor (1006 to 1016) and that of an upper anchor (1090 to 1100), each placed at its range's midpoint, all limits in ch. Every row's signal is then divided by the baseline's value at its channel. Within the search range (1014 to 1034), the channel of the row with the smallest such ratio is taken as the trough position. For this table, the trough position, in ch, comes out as 1023.0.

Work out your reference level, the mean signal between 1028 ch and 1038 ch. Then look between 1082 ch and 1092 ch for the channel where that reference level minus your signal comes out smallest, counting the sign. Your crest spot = 1085.0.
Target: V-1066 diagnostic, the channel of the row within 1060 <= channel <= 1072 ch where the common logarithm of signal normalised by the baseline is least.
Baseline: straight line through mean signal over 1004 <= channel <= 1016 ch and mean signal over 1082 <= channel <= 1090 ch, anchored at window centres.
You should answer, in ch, 1061.0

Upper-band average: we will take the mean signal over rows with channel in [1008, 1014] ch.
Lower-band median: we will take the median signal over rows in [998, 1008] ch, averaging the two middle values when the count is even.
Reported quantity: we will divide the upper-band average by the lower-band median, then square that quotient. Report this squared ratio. 1.0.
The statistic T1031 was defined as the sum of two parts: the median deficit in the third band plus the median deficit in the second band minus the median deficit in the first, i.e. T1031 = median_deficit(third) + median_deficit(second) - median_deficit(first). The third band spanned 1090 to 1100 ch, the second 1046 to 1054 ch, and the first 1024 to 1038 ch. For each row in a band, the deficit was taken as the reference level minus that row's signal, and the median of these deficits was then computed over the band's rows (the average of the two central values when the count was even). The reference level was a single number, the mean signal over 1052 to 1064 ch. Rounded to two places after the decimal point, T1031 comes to 0.38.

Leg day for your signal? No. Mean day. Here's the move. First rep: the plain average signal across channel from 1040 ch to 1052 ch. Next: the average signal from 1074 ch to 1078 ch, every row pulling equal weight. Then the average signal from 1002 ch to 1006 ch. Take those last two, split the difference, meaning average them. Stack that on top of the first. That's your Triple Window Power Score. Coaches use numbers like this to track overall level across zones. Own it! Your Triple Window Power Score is 1.97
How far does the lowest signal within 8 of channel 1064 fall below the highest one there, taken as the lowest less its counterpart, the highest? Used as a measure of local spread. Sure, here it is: -0.385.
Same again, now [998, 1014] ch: -0.165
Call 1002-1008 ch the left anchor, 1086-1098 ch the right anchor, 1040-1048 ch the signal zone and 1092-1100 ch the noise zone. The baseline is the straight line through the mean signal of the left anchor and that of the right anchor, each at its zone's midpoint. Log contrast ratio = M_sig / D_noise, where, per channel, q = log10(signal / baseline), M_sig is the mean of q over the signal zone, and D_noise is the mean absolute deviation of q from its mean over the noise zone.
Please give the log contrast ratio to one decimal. -3.7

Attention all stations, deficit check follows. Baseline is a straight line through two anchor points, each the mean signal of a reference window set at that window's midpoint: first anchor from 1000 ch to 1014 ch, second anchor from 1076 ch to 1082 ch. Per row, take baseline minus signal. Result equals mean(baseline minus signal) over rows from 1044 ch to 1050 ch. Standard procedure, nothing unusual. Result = 0.27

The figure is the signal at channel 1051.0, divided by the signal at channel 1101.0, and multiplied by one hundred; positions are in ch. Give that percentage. 84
